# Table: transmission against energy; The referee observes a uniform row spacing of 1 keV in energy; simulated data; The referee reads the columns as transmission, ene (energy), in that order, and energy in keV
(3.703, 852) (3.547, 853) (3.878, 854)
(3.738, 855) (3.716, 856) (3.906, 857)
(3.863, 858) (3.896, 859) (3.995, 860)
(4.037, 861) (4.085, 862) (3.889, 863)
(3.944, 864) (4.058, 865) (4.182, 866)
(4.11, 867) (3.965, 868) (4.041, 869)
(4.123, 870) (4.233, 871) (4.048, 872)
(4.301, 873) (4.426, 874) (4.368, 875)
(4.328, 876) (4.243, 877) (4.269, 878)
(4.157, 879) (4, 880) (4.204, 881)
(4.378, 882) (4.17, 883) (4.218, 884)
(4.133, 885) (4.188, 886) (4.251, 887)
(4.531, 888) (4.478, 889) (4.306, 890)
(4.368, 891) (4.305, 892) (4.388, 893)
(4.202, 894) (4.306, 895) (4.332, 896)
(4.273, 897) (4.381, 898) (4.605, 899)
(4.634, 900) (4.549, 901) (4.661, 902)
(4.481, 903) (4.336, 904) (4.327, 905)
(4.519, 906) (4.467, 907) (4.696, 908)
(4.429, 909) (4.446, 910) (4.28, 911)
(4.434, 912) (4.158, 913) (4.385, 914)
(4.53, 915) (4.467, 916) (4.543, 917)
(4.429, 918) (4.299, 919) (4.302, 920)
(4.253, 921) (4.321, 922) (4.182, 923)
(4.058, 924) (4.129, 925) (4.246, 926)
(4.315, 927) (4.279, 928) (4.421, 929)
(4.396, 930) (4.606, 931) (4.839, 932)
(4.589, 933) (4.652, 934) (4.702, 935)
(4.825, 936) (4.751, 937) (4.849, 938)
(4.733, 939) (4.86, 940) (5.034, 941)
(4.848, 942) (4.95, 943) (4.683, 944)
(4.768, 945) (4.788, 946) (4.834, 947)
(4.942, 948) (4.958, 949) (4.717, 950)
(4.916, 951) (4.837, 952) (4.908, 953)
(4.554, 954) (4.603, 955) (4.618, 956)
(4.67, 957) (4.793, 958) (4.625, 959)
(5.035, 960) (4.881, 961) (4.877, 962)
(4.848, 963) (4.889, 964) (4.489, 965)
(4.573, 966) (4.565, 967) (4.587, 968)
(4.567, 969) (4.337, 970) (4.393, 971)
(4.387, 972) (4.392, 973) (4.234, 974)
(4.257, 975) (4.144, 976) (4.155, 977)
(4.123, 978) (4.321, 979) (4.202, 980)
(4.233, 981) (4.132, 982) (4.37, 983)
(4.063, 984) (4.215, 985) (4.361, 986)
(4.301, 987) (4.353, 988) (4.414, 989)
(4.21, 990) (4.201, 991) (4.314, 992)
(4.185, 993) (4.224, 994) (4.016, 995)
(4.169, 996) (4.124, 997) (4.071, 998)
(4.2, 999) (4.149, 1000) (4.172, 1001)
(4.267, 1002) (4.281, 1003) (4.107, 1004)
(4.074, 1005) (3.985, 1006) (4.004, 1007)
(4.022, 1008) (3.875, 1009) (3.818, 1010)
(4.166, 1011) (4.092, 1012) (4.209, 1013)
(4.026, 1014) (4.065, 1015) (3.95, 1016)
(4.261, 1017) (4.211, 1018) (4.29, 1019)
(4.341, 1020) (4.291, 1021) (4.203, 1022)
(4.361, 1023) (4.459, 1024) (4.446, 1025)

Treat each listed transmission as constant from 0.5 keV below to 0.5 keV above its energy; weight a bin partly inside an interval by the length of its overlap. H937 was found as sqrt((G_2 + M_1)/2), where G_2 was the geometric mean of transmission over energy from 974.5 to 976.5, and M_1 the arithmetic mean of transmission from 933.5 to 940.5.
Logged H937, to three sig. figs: 2.12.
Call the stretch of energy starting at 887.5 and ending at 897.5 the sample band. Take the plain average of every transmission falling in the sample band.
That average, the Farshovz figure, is 4.35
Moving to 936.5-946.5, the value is 4.83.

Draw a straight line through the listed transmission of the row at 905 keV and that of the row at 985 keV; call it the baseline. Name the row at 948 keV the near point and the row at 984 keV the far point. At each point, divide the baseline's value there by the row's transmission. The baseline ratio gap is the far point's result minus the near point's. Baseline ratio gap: 0.17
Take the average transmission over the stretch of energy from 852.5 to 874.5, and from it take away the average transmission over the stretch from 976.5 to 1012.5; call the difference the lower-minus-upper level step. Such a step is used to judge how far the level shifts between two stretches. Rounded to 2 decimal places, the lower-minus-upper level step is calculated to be -0.17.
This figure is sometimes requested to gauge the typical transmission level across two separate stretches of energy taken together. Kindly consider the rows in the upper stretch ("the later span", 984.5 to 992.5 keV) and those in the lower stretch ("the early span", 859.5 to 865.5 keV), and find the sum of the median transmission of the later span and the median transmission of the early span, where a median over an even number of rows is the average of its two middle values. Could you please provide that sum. 8.32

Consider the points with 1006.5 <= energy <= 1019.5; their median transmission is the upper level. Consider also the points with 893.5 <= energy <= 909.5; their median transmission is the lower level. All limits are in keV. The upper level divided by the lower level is 0.91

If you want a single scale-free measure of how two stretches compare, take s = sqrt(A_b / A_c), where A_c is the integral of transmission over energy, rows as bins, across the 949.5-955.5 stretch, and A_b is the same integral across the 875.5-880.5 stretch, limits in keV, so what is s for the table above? 0.9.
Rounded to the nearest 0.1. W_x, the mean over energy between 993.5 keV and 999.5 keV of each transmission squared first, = 17.1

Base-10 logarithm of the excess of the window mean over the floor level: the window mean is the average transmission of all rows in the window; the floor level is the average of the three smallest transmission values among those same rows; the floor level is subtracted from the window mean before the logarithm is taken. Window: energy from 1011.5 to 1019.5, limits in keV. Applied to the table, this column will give -0.91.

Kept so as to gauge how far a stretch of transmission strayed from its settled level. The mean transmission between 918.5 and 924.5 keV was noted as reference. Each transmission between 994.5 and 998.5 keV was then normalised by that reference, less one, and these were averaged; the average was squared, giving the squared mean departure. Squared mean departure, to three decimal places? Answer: 0.001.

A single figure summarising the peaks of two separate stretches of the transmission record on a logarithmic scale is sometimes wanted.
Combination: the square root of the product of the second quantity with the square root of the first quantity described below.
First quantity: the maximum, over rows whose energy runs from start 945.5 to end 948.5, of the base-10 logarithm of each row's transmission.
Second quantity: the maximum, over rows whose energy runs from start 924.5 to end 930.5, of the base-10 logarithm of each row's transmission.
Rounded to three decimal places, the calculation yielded 0.733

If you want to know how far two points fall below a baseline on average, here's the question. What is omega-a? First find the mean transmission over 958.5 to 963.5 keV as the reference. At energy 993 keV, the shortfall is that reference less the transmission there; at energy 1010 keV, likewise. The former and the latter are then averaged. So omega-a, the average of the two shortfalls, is 0.9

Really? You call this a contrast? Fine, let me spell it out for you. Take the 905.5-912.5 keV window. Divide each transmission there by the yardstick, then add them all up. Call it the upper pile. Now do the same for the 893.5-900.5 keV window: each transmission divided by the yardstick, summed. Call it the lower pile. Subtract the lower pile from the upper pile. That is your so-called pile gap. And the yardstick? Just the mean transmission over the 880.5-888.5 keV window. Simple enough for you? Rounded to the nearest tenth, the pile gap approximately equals 0.1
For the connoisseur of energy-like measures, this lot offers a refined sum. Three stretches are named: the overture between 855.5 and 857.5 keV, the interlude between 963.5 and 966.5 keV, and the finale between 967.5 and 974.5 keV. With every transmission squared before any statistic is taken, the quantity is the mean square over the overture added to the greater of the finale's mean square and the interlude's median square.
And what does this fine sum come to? 35.4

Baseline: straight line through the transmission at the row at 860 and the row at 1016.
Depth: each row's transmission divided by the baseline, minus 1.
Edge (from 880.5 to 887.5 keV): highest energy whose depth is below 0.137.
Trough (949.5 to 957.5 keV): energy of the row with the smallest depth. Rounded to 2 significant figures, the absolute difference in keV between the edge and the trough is 67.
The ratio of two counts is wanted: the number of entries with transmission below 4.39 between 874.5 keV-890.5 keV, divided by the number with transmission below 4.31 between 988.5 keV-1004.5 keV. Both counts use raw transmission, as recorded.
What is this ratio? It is 1.0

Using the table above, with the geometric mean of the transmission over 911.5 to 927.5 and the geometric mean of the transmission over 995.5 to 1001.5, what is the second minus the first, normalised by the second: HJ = -0.040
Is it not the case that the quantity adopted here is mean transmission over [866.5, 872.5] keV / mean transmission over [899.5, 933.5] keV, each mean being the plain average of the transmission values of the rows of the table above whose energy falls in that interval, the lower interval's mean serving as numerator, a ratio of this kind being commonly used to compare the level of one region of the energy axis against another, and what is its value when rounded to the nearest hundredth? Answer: 0.93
